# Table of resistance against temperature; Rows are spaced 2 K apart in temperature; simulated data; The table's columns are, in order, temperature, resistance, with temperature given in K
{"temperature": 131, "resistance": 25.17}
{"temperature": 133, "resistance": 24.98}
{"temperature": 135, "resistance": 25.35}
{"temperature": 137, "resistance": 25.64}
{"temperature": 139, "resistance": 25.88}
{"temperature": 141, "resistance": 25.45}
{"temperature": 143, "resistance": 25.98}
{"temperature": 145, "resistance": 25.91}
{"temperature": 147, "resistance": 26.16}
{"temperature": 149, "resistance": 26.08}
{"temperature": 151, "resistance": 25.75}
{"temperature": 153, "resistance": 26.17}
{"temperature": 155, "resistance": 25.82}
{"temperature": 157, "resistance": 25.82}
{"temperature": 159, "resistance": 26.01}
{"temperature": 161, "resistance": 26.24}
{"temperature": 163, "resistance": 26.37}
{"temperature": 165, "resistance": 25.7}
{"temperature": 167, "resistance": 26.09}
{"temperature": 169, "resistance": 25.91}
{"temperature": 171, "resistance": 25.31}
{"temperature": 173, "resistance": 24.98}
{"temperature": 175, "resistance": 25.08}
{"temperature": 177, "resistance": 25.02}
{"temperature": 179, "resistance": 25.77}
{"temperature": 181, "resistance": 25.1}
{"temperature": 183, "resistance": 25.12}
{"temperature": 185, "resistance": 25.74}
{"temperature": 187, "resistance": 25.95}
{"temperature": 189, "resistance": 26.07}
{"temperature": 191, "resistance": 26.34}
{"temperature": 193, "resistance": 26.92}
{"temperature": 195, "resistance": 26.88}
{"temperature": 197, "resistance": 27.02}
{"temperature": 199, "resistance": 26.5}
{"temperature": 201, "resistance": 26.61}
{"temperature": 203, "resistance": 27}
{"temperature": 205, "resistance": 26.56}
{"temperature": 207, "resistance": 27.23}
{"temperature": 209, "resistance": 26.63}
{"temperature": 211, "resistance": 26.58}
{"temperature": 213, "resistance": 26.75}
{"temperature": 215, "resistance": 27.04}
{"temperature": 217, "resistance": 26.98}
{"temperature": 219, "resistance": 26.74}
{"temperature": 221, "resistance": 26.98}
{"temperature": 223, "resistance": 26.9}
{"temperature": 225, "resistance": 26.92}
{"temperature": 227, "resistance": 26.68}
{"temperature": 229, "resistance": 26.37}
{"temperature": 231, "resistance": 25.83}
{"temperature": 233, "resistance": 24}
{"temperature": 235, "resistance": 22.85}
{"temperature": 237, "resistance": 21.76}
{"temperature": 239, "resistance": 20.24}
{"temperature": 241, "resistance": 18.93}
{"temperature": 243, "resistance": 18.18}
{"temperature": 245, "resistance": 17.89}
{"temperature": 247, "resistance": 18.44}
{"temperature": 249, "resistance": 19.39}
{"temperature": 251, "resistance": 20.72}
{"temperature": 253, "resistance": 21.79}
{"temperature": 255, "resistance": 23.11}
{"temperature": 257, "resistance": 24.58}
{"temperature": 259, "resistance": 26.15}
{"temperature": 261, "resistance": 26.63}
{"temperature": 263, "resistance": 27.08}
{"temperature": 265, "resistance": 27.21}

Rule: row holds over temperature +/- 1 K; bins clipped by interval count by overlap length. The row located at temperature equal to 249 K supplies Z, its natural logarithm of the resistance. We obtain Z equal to 2.96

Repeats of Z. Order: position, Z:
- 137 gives 3.24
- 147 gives 3.26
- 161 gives 3.27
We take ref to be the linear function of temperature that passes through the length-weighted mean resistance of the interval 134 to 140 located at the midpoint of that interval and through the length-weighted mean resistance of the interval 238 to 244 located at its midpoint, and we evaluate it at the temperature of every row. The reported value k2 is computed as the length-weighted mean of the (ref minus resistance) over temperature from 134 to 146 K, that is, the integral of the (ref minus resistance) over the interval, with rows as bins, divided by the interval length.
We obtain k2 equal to -0.3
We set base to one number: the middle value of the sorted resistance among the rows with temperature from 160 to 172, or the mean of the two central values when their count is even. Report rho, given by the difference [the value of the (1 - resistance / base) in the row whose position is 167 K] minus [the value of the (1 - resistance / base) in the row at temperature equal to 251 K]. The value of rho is -0.2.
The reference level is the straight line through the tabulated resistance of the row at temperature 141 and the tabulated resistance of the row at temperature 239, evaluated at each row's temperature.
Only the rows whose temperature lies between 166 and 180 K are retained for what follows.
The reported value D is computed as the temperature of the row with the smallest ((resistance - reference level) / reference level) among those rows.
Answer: 173 K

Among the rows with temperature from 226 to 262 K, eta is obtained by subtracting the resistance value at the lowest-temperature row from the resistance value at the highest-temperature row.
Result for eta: -0.05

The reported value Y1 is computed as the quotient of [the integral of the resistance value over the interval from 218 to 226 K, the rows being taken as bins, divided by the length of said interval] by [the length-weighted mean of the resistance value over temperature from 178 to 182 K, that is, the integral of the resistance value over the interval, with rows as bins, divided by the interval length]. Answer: 1.06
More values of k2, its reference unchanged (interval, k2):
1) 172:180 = -2.0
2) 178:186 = -2.6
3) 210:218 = -6.0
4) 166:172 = -2.1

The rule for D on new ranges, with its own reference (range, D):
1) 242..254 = 245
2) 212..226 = 213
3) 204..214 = 205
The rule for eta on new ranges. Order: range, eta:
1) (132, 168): 1.11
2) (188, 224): 0.83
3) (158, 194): 0.91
